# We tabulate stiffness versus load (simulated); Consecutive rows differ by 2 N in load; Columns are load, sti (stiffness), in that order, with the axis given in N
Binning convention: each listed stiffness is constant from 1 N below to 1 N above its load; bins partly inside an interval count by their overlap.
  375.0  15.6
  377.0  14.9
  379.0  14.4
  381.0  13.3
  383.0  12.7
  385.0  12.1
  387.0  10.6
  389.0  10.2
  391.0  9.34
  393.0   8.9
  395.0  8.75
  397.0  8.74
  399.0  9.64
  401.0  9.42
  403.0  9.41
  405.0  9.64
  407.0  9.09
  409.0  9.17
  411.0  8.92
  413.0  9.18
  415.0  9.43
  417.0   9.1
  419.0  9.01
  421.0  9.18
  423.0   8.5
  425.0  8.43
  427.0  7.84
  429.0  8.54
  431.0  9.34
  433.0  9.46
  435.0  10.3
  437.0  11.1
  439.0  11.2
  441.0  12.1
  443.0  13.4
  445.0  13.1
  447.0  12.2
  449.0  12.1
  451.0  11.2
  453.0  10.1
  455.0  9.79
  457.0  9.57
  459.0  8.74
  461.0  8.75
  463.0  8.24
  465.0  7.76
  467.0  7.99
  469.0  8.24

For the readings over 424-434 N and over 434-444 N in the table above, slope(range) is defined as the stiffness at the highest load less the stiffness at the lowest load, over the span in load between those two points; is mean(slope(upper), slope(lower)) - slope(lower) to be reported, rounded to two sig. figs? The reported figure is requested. 0.13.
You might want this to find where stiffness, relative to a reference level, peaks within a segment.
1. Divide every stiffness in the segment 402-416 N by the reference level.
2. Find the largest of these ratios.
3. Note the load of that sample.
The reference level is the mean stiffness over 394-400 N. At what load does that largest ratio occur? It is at 405.0 N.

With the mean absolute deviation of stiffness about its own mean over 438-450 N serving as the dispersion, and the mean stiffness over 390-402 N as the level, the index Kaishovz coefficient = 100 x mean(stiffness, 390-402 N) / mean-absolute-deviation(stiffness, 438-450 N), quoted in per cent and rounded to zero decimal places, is 1522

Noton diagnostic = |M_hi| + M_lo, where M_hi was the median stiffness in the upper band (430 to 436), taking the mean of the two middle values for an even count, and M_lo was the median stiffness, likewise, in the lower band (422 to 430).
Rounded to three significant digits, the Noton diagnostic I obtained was 17.9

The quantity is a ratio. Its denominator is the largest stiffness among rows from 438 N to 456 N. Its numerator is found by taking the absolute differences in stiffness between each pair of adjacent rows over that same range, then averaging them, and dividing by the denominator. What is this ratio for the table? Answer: 0.054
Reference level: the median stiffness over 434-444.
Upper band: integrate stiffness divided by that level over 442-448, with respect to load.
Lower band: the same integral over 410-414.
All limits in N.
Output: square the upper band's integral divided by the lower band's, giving 4.6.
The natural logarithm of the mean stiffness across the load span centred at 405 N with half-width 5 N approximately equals 2.23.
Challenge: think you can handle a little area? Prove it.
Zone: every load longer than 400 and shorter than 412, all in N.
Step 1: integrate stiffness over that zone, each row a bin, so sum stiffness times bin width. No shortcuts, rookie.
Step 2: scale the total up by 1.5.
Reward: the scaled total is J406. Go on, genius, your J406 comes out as 167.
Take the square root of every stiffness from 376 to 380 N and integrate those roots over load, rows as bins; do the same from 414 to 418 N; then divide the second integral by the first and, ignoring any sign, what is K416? 0.80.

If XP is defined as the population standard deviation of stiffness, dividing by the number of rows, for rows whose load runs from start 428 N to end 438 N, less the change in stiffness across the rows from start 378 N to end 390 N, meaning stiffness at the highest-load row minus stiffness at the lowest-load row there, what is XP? 5.1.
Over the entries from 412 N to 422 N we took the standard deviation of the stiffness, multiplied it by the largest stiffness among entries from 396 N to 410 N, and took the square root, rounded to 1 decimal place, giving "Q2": 1.2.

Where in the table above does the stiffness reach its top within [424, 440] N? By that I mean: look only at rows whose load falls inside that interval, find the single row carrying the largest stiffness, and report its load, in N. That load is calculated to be 439.0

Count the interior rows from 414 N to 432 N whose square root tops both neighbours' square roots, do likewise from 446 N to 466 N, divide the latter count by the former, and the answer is 1.0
